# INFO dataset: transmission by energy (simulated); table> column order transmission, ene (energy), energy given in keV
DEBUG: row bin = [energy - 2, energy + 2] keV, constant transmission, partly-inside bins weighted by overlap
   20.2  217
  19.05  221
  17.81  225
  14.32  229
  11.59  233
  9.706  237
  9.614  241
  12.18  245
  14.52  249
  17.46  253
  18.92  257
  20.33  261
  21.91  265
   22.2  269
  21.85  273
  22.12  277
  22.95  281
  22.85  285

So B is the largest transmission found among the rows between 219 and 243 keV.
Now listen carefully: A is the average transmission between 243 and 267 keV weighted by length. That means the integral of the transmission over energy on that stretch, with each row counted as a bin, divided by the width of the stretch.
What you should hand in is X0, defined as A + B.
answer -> 37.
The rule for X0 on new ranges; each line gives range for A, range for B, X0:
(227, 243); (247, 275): 34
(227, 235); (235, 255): 30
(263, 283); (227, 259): 41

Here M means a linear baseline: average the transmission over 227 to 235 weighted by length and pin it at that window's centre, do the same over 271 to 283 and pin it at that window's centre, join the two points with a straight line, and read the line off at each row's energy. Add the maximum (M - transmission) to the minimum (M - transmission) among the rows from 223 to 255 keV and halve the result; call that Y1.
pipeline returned -0.4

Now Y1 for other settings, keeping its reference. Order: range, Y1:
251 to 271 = -1.0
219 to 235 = -3.2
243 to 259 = 1.5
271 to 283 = -0.1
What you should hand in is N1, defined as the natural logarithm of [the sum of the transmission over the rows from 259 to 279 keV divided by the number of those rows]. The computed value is 3.08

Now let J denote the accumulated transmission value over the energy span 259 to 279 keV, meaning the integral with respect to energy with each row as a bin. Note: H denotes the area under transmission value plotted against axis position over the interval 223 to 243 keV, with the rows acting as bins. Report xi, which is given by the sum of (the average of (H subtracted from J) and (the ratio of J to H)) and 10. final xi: 102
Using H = 252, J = 434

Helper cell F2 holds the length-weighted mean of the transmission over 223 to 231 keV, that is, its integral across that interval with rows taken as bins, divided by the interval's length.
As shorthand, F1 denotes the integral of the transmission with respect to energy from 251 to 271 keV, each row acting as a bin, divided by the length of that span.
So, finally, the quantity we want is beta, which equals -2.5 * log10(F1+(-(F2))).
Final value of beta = -1.5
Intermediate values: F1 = 20.2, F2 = 16.1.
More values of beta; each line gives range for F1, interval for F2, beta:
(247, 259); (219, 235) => -0.3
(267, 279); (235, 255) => -2.4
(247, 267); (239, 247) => -2.2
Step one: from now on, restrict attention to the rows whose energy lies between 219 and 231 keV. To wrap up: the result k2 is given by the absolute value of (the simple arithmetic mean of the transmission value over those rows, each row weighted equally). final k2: 17.1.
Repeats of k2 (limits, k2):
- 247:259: 17.0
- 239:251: 12.1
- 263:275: 22.0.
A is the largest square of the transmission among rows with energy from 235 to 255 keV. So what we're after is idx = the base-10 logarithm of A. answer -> 2.48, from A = 305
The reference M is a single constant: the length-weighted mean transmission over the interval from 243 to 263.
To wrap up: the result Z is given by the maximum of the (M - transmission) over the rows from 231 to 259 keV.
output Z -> 7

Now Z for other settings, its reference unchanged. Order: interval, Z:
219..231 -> 2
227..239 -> 7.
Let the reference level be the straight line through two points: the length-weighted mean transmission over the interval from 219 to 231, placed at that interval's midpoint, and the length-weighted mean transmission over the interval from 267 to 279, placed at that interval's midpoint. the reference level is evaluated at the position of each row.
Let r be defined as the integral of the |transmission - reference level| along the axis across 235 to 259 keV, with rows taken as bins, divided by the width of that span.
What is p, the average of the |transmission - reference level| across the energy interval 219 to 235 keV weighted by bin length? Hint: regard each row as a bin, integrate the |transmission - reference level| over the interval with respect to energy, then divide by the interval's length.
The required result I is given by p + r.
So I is 8.77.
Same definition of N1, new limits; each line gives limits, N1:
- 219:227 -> 2.91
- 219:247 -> 2.60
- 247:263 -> 2.88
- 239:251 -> 2.49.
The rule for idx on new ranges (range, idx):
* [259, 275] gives 2.69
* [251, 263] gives 2.62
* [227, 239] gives 2.31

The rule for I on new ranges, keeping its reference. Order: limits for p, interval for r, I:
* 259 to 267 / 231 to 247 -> 8.33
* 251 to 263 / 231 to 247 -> 9.23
